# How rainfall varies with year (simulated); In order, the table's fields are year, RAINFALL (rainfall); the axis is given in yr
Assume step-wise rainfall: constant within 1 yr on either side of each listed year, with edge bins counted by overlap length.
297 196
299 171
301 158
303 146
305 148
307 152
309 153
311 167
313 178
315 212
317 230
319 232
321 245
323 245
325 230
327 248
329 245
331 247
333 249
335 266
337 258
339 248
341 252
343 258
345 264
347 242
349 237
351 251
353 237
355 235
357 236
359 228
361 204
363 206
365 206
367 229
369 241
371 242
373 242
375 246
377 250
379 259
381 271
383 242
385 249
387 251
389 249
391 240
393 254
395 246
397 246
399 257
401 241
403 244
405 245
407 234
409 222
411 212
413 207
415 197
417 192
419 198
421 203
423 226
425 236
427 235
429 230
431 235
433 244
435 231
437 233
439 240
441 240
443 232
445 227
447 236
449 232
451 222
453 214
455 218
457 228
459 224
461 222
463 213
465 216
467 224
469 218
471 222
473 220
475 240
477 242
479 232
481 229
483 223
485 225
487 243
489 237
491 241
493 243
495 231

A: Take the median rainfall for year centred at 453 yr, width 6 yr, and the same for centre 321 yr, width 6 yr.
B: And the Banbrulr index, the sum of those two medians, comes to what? 463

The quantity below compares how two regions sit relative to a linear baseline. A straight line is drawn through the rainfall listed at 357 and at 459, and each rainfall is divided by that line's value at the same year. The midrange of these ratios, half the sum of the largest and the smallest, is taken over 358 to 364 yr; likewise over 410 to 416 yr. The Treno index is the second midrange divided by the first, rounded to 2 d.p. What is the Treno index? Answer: 0.97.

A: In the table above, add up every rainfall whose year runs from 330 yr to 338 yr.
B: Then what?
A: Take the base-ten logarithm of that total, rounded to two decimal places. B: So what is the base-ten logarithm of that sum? 3.01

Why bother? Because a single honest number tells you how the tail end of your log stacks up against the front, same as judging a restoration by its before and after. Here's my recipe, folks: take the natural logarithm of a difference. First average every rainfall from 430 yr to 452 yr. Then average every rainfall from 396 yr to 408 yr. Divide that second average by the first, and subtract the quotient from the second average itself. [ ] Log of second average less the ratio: 5.49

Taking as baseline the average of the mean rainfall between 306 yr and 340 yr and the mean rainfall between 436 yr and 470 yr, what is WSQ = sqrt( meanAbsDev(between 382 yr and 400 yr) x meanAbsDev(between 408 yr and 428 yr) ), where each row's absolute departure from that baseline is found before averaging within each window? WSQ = 19.7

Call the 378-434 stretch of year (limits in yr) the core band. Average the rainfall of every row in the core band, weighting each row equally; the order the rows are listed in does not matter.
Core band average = 234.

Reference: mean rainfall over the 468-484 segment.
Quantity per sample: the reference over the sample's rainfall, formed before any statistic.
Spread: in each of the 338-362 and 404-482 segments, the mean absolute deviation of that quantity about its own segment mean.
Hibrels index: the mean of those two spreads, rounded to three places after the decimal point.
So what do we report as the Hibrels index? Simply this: 0.047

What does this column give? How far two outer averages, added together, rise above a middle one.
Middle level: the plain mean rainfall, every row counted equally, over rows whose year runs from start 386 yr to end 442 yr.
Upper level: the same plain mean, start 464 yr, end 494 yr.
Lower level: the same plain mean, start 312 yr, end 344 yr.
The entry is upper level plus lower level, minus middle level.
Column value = 239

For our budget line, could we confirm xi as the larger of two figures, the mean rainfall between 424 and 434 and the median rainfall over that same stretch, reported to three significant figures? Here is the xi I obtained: 236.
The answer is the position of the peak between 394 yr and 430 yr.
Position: 399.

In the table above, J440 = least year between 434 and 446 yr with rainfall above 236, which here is 439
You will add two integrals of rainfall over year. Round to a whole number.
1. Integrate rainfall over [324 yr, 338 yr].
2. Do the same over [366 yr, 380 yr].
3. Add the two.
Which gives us 6904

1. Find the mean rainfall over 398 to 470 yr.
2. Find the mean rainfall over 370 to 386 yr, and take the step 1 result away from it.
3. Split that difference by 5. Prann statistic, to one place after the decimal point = 4.9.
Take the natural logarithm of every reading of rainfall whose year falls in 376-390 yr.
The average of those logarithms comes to 5.53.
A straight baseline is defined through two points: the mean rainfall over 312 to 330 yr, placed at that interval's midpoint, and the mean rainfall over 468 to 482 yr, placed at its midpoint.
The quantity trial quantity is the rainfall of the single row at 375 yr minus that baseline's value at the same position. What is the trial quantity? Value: 17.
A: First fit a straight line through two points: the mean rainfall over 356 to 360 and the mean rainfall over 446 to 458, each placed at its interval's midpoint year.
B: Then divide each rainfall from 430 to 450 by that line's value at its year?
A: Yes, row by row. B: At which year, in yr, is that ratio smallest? 445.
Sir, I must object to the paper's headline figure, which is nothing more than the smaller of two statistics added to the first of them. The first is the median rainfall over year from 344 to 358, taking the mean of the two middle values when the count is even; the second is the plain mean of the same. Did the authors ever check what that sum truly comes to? 474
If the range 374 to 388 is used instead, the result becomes 500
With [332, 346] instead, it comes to 514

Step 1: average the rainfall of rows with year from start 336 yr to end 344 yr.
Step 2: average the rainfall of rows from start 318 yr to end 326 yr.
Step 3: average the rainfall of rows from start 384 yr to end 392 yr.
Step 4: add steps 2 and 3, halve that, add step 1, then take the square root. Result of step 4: 22.3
